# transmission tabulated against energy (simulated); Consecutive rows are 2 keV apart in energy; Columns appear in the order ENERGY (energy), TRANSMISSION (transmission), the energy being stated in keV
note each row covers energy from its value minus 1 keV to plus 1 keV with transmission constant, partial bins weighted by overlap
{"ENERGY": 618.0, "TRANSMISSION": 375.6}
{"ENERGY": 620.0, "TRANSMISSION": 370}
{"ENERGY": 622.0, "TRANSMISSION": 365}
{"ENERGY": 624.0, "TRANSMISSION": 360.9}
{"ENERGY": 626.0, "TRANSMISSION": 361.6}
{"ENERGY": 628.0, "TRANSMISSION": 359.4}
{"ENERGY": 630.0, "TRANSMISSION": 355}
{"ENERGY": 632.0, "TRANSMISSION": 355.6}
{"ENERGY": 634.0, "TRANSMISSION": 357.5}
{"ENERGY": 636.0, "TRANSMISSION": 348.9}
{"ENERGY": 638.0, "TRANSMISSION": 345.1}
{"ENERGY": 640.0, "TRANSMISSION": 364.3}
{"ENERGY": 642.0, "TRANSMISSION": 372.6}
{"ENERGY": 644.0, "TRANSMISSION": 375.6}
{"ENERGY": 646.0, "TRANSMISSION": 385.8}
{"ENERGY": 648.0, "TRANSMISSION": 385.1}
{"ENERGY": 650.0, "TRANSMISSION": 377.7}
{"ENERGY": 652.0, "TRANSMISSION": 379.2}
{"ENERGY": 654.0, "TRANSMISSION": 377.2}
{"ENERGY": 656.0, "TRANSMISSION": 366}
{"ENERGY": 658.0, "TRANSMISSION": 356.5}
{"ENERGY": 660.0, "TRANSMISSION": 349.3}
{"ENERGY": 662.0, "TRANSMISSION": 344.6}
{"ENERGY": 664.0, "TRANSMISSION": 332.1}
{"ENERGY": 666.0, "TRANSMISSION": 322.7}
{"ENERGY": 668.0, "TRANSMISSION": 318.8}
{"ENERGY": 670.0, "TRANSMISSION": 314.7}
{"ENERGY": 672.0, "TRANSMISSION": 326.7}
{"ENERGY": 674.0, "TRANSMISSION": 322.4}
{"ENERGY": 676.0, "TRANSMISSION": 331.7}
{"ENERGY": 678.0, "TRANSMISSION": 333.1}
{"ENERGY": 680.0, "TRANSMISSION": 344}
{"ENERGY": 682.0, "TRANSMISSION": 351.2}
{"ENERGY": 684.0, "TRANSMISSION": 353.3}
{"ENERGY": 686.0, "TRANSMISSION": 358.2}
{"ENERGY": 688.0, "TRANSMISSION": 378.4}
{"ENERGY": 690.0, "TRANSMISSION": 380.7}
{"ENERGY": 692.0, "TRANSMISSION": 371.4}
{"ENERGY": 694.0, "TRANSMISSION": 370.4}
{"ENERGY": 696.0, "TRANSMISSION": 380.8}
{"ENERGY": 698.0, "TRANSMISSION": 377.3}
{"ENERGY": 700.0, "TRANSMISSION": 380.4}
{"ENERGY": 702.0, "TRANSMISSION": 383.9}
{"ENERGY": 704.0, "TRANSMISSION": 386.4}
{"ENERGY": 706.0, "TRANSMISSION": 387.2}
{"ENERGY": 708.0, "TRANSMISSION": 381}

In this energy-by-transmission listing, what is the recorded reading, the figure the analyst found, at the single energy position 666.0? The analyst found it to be 322.7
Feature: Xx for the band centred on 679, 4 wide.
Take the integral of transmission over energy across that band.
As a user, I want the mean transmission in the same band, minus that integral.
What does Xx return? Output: -1016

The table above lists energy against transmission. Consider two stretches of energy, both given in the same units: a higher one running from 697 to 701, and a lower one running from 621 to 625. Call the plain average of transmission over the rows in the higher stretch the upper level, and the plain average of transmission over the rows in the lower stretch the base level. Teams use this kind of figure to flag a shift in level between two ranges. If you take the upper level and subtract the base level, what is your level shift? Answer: 16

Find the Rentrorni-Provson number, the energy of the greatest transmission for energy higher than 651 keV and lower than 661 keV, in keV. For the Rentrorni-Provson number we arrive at 652.0 keV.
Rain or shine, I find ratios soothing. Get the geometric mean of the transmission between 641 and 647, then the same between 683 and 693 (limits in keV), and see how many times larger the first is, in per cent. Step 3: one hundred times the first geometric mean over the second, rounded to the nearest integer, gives 103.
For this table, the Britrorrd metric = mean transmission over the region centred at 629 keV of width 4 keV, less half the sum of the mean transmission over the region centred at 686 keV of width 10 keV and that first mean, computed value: -4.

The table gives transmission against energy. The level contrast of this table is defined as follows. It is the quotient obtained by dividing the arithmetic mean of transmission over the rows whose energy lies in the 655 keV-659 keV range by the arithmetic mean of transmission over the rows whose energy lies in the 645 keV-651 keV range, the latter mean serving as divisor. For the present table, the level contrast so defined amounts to 0.94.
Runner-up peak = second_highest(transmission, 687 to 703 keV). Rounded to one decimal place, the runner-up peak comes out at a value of 380.8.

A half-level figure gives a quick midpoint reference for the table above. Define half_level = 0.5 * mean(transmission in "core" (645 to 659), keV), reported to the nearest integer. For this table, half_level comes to 188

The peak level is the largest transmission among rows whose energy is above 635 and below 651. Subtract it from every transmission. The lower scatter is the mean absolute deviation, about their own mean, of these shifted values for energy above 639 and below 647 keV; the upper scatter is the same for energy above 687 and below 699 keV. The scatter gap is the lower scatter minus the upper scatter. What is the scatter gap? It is 2.4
